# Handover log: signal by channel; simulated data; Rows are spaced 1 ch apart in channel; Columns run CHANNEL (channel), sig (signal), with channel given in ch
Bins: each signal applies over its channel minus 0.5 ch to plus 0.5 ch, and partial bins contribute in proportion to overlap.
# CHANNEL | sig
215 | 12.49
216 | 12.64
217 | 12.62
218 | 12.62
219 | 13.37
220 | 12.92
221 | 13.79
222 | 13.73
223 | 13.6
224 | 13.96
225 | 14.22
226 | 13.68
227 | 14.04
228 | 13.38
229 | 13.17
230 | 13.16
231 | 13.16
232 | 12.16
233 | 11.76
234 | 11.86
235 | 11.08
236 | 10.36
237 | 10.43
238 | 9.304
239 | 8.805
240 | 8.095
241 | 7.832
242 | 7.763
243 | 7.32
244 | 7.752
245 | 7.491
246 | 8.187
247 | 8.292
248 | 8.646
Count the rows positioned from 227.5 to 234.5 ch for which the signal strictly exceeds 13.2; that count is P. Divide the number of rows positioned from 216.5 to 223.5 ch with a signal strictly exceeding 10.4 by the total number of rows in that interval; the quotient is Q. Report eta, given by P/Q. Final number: 1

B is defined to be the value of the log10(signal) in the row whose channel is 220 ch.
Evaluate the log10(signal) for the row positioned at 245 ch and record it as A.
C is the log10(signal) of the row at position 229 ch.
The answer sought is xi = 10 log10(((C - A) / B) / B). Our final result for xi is -7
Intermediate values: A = 0.87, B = 1.11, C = 1.12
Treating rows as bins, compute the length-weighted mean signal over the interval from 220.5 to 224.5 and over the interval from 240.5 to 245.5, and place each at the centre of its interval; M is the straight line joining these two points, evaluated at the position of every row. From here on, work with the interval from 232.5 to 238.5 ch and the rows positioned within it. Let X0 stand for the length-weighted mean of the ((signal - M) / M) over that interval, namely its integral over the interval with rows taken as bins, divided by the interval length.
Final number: 0.09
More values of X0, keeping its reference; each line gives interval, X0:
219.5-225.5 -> 0.00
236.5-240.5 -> 0.02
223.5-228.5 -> 0.09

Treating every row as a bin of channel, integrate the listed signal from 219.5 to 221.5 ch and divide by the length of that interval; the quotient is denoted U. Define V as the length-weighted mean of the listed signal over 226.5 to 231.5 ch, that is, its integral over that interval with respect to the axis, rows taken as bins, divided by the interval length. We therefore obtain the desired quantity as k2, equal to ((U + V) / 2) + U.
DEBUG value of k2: 26.7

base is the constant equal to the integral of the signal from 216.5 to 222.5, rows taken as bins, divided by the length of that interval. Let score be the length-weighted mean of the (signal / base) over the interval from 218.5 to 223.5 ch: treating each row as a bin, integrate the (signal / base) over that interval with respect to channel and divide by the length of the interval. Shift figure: 1.02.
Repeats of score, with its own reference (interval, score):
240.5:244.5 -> 0.58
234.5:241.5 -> 0.71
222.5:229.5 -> 1.04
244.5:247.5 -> 0.61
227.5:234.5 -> 0.96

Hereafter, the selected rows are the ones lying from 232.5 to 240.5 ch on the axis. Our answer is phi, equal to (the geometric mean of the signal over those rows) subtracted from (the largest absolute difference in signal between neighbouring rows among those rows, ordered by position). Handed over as -9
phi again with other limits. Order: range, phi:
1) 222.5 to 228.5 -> -13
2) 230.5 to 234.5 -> -11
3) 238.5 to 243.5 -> -7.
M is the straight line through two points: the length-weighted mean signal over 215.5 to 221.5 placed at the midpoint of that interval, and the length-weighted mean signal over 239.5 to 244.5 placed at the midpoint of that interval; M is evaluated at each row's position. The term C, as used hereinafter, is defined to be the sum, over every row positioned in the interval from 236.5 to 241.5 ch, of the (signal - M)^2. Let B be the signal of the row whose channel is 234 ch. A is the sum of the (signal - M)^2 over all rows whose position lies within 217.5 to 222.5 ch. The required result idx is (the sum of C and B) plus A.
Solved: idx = 19.6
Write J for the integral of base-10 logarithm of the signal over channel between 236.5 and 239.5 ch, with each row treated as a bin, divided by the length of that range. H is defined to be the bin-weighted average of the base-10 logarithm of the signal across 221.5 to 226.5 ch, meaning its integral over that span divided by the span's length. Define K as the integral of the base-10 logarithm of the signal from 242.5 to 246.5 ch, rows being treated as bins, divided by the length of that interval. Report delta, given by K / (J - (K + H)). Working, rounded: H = 1.14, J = 0.98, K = 0.89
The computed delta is -0.84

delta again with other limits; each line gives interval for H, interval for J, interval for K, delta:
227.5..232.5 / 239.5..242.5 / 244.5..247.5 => -0.81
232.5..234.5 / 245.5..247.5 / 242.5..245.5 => -0.85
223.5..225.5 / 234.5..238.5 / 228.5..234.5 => -0.89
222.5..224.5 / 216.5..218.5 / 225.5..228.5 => -0.97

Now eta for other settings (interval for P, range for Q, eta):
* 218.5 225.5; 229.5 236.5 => 7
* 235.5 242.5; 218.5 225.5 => 0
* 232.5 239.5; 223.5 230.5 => 0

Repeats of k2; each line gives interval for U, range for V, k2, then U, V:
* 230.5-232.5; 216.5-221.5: 25.5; 12.7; 13.1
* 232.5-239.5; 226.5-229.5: 22.5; 10.5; 13.5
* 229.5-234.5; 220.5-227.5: 25.6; 12.4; 13.9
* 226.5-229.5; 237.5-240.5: 24.7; 13.5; 8.7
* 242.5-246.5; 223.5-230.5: 18.4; 7.7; 13.7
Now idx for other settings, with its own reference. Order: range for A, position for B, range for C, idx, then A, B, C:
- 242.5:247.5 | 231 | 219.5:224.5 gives 29.7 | 4.9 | 13.16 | 12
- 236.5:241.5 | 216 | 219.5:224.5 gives 27.3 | 3.1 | 12.64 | 12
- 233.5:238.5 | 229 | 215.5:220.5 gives 28.0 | 13.0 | 13.17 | 2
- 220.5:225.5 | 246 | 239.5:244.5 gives 27.2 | 18.7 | 8.187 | 0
